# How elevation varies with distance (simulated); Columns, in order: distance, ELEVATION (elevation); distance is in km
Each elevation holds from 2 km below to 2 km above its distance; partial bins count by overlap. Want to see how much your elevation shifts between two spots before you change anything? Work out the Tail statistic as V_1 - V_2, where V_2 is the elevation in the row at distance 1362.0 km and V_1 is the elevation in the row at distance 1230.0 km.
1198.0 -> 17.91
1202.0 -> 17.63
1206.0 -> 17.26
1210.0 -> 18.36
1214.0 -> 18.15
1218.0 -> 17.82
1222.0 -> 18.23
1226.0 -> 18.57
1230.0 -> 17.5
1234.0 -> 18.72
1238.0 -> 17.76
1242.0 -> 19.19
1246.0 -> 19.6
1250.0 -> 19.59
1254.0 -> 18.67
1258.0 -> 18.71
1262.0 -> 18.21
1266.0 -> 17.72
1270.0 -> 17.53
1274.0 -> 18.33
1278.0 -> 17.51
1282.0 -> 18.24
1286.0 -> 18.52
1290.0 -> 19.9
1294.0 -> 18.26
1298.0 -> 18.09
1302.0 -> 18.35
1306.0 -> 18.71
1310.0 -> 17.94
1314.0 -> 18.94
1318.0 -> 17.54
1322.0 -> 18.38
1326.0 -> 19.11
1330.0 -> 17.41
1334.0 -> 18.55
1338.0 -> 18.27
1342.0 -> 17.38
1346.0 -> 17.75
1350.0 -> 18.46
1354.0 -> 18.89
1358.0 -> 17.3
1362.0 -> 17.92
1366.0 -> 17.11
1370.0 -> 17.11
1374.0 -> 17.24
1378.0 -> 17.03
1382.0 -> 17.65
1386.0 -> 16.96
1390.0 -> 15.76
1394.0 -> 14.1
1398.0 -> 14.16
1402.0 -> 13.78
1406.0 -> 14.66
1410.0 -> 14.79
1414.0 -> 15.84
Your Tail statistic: -0.4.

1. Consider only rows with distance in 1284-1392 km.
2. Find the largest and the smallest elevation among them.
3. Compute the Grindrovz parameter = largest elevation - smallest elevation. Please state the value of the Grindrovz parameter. 4.1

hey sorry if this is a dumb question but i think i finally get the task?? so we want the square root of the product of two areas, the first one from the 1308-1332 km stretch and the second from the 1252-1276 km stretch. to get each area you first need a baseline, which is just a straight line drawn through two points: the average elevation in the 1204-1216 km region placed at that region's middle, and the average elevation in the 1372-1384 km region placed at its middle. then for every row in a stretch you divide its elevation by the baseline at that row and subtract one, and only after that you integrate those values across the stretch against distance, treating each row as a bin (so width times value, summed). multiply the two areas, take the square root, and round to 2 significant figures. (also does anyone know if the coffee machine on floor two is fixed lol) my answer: 0.78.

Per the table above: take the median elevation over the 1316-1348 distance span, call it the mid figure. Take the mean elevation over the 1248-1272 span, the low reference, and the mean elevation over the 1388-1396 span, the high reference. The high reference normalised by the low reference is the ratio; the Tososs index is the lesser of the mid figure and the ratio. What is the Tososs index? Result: 0.81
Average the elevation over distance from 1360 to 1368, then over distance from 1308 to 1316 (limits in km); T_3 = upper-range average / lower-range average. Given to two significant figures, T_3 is 0.95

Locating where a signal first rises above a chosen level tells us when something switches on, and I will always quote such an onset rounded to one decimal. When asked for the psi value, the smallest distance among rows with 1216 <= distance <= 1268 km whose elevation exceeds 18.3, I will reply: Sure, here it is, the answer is 1226.0 km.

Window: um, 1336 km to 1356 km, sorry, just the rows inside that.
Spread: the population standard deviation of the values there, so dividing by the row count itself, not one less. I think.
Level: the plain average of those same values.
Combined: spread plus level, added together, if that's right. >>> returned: 18.7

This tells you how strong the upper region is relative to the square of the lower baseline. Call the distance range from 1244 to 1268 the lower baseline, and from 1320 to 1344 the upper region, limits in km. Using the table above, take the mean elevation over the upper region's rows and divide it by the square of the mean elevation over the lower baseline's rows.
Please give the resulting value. 0.0517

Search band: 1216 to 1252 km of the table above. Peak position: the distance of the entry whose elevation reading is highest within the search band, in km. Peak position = 1246.0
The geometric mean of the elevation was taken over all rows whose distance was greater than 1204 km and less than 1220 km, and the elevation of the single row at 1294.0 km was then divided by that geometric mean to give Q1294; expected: 1.02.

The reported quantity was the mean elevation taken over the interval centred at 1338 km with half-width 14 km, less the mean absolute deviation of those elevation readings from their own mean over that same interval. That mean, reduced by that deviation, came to 17.6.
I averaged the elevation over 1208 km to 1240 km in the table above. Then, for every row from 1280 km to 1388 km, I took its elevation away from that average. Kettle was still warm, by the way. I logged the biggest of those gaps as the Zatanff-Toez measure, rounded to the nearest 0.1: 1.2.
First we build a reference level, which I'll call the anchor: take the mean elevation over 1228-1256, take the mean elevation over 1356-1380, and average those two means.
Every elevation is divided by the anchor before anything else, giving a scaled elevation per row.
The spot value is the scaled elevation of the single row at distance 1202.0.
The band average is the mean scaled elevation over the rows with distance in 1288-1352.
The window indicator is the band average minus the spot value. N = 0.04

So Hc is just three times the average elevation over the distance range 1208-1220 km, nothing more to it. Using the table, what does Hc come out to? 54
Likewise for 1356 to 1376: 52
